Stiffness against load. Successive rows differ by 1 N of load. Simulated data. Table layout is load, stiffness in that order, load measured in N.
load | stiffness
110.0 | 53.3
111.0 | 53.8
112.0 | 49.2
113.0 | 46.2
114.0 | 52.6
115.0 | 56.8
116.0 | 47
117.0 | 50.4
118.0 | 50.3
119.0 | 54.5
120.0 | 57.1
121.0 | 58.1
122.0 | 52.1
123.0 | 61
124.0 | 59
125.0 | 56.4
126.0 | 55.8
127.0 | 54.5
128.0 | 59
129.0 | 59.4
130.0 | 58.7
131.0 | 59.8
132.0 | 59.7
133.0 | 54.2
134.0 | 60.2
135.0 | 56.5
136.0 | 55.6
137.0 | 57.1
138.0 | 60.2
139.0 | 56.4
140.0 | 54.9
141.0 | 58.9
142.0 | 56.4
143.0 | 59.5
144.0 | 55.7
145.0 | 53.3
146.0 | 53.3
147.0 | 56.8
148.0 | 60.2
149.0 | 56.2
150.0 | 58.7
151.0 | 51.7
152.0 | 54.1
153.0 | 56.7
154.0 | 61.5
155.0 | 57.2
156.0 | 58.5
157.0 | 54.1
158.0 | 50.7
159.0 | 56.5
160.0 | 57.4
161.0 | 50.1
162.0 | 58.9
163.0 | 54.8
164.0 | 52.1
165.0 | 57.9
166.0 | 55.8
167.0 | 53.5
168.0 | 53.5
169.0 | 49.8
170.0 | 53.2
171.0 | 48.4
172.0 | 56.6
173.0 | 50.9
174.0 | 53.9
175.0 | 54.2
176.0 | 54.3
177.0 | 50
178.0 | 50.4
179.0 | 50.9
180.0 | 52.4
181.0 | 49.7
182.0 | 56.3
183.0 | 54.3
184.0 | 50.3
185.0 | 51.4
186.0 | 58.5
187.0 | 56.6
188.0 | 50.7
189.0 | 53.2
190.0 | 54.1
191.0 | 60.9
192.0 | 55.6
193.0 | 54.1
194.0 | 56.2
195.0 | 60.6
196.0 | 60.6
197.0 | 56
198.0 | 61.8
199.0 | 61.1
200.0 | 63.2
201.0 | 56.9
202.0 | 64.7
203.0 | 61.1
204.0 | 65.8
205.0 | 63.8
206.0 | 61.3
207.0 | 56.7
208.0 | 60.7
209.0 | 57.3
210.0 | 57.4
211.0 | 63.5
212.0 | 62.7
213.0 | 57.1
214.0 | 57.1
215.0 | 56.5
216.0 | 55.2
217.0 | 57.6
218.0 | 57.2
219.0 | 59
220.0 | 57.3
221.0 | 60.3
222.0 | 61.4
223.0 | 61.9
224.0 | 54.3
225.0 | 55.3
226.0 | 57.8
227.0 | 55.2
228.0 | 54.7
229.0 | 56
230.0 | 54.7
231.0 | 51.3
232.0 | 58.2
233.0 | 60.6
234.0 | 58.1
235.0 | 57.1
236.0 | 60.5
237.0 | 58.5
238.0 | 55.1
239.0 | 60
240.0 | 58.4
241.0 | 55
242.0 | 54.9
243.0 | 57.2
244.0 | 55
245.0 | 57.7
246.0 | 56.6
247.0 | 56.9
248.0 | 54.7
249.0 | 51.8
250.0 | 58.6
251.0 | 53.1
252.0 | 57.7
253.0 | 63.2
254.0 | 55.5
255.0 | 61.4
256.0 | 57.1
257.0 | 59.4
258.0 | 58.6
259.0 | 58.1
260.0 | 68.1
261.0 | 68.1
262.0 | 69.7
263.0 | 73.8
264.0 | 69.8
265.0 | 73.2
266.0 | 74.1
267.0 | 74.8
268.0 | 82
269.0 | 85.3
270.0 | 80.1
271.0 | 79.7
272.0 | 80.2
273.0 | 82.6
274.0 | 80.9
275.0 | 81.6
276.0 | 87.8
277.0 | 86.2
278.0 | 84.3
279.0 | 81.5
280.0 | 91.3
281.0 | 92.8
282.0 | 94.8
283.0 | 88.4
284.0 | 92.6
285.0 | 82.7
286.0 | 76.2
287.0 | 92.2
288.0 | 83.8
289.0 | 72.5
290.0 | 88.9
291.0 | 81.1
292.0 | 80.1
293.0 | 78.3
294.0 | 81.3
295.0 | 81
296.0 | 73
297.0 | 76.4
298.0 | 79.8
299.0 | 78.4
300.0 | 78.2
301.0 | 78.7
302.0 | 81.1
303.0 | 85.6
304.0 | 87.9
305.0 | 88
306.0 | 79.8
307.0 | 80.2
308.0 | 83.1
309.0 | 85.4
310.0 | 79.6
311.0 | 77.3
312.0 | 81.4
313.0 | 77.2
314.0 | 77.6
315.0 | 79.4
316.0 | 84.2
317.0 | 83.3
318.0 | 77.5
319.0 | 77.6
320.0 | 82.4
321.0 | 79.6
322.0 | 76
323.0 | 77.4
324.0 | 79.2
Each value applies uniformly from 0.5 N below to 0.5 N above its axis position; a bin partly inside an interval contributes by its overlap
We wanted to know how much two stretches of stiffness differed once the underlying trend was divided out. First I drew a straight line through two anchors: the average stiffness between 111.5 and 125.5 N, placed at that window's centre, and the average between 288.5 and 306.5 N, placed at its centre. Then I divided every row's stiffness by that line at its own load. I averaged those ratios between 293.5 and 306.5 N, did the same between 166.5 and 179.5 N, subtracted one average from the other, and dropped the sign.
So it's 0.15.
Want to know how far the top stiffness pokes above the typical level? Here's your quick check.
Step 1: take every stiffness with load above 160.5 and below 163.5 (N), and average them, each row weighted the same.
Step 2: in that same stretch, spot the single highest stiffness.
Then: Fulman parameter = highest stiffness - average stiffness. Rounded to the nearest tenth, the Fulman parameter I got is 4.3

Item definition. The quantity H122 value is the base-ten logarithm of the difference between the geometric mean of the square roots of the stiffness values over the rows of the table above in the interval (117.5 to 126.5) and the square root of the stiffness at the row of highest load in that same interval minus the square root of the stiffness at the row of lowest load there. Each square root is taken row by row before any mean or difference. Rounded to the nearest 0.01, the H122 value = 0.85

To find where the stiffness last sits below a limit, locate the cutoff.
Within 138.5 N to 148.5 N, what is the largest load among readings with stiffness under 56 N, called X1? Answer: 146.0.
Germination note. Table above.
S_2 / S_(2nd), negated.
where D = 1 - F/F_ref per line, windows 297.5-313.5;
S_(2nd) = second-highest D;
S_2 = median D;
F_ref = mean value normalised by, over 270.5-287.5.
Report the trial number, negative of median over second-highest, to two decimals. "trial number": -0.68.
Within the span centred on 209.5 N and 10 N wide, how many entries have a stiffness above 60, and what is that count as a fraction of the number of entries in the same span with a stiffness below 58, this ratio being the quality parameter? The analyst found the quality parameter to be 1.0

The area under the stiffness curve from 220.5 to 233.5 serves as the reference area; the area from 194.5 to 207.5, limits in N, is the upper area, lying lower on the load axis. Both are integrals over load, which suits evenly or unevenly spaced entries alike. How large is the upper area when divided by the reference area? 1.07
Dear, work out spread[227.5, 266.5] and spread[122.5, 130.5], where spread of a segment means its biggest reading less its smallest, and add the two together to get 29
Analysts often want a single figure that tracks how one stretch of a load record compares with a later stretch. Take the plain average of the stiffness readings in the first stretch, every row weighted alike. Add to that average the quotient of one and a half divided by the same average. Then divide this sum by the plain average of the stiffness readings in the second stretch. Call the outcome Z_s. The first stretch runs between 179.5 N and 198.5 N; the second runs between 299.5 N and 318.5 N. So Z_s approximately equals 0.68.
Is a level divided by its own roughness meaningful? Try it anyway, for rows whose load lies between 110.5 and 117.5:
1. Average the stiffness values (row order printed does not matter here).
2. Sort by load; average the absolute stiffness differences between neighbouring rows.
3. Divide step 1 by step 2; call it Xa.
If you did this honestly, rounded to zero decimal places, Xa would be 10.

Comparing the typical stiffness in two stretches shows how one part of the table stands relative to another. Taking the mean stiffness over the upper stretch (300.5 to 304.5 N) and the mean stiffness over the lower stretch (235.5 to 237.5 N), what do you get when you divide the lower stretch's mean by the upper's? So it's 0.71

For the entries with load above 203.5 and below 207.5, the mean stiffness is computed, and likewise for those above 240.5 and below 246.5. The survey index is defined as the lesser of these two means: 56.1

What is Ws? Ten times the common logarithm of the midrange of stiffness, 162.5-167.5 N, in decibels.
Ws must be 17.4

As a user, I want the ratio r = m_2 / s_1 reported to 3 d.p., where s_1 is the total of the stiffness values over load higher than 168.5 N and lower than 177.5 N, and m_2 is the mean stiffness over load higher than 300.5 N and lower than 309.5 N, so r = 0.177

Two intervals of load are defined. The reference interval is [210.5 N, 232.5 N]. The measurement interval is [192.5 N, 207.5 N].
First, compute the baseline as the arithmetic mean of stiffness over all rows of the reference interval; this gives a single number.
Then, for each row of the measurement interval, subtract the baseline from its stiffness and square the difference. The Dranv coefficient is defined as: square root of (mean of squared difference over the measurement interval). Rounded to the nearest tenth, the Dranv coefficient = 4.4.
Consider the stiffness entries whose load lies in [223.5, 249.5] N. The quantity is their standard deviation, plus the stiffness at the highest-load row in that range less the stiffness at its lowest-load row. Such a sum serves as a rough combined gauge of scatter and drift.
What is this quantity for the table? -0.2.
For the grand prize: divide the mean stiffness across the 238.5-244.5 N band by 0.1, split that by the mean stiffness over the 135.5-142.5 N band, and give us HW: 9.9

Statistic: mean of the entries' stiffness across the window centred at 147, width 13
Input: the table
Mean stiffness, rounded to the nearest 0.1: 56.3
